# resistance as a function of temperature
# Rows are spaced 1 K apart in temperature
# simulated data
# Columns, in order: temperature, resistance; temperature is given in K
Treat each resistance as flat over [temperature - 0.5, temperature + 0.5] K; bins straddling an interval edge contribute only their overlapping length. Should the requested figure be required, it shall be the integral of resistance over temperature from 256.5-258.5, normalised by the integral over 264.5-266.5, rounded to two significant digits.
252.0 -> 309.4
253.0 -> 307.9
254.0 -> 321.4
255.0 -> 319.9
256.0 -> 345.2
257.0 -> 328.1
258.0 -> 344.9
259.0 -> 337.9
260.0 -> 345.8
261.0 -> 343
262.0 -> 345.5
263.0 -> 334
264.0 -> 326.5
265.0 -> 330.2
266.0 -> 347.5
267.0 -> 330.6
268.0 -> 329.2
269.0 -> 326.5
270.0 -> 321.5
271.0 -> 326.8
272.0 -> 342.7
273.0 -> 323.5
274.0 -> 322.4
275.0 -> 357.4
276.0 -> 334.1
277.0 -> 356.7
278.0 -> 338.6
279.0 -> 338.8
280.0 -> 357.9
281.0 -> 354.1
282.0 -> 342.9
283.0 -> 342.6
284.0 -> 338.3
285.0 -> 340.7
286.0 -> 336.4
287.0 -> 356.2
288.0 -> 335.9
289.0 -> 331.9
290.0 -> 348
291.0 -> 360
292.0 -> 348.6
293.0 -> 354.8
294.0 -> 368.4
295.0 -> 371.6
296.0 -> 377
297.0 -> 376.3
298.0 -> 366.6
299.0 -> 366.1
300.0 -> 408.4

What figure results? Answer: 0.99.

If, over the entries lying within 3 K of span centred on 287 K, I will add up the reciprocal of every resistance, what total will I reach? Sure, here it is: 0.009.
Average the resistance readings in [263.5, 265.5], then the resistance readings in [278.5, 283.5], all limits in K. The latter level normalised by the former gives 1.06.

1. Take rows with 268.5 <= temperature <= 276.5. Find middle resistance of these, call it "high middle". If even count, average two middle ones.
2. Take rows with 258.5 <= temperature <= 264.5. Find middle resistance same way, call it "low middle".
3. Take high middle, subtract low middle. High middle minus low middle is -14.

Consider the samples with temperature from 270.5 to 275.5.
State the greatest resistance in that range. 357.4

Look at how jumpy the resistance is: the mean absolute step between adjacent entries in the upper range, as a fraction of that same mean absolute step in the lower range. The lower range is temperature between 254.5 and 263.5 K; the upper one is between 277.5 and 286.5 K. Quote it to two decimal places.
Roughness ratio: 0.50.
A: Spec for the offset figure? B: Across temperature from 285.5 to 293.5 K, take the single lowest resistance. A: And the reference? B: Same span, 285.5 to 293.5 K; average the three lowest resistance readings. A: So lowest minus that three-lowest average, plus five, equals 2.2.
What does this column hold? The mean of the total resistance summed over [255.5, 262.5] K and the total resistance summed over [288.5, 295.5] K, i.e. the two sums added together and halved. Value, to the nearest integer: 2437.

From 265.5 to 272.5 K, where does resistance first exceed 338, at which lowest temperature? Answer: 266.0 K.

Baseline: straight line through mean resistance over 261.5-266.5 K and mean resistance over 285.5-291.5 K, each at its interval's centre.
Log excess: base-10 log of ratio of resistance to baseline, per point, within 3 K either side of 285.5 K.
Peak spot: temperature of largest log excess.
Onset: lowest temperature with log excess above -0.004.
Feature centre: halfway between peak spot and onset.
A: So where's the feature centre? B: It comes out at 285.0 K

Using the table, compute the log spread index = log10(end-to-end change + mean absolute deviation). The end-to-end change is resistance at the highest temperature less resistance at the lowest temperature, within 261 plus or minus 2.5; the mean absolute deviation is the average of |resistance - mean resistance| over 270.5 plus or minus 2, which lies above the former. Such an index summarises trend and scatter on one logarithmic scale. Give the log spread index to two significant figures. 0.44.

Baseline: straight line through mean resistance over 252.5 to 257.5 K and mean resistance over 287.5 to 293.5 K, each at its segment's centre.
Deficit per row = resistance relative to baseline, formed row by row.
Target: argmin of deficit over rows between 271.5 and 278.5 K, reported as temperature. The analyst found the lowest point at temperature 274.0 K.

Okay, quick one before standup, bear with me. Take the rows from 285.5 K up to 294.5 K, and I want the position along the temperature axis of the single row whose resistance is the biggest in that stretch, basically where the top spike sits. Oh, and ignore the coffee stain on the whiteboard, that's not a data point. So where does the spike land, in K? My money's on 294.0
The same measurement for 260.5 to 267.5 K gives 266.0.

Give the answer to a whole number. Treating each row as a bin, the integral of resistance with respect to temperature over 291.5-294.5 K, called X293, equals 1072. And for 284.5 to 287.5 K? 1033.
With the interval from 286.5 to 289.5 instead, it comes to 1024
